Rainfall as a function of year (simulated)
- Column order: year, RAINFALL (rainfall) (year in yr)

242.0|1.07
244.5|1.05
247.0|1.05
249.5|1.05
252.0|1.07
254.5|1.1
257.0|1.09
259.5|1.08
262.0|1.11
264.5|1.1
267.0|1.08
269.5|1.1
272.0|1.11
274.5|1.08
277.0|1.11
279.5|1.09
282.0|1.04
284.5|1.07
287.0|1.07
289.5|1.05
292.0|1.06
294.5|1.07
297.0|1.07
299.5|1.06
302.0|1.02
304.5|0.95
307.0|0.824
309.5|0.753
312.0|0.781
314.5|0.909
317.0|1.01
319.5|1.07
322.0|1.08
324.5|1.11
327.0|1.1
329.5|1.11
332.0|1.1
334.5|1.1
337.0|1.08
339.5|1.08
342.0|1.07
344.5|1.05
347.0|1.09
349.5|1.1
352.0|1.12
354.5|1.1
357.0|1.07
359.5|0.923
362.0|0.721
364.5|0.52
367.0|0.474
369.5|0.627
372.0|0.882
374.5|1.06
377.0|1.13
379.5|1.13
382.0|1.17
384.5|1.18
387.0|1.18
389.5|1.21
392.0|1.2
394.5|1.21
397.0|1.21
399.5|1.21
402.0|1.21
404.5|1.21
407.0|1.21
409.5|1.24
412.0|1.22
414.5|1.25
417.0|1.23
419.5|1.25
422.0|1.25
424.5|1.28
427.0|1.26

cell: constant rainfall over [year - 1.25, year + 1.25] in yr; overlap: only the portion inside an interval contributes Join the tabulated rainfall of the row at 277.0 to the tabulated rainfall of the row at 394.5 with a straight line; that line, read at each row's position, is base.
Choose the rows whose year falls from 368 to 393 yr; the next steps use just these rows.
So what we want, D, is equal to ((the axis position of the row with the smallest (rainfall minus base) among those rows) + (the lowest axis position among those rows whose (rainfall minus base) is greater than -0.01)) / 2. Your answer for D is 379.5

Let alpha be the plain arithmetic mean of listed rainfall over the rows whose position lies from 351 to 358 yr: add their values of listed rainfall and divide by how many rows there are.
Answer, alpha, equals 1.10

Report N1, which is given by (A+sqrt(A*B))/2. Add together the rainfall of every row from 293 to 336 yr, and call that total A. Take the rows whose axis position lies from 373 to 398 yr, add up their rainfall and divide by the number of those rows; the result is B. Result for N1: 11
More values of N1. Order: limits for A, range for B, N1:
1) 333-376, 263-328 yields 10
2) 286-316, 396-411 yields 8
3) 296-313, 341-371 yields 4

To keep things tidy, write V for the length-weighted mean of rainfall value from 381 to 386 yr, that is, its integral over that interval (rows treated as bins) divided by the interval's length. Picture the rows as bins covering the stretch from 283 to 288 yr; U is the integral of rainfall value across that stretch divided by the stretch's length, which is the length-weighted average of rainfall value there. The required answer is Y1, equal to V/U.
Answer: 1.10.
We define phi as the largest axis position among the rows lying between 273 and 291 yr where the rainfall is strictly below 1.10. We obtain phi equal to 289.5 yr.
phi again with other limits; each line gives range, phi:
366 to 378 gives 374.5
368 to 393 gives 374.5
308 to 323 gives 322.0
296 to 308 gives 307.0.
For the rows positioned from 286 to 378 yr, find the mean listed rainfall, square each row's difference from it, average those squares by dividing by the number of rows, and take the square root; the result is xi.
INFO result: 0.170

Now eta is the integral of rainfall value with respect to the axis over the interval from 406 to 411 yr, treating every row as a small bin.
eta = 6.1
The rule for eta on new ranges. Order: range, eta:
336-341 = 5.4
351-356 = 5.5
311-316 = 4.3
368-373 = 3.7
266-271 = 5.5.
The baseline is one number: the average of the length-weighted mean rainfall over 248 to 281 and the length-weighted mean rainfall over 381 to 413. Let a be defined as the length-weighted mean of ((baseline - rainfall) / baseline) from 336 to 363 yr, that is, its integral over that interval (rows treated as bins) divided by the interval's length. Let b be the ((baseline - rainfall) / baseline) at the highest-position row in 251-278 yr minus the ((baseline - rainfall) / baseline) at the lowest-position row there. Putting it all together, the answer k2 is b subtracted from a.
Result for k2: 0.13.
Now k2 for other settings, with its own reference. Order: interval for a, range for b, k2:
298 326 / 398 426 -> 0.22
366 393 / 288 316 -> -0.02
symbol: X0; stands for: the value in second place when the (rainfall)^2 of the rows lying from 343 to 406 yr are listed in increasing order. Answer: 0.3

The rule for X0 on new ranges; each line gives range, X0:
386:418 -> 1.4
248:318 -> 0.6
